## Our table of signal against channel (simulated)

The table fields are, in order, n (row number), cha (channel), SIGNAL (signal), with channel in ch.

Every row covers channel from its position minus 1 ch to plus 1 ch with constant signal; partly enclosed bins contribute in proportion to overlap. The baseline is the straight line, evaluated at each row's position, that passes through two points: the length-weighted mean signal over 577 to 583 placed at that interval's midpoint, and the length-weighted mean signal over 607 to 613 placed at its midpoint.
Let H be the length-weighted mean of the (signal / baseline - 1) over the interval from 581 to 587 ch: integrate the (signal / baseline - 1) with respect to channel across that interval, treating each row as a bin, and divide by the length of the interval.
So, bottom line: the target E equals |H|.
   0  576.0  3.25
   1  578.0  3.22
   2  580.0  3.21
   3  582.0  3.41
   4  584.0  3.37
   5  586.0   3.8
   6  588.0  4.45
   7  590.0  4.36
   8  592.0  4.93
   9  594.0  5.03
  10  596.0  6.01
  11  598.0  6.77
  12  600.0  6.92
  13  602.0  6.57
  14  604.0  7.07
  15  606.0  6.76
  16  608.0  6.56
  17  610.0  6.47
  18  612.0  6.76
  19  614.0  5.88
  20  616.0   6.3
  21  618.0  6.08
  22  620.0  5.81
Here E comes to 0.05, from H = -0.05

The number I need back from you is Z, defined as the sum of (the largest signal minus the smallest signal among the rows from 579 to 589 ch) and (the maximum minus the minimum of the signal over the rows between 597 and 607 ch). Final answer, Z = 1.7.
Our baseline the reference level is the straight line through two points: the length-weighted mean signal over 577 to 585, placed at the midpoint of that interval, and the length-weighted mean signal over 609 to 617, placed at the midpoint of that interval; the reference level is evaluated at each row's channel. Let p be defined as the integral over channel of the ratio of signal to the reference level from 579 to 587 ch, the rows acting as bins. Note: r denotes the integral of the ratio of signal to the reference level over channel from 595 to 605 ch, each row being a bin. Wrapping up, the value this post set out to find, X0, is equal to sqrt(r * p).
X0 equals 10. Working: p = 7.9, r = 13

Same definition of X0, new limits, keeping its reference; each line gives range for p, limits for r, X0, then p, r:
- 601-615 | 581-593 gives 14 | 15.8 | 13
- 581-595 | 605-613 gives 11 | 14.7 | 9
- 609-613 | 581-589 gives 6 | 4.3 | 8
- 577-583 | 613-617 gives 5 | 6.1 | 4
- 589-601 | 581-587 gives 9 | 14.6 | 6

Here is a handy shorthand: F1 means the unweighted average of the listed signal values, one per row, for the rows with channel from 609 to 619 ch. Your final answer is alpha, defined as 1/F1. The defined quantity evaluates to 0.16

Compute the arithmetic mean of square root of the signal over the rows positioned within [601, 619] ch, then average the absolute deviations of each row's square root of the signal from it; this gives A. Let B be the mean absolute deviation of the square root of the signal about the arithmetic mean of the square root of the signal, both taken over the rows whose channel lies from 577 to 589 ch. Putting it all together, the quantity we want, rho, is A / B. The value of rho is 0.6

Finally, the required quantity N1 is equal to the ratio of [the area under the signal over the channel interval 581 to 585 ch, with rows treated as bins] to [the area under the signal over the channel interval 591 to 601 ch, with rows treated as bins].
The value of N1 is 0.2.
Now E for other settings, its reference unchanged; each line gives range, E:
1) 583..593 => 0.00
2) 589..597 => 0.07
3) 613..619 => 0.16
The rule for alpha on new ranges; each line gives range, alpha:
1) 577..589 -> 0.28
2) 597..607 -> 0.15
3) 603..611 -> 0.15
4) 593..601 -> 0.16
